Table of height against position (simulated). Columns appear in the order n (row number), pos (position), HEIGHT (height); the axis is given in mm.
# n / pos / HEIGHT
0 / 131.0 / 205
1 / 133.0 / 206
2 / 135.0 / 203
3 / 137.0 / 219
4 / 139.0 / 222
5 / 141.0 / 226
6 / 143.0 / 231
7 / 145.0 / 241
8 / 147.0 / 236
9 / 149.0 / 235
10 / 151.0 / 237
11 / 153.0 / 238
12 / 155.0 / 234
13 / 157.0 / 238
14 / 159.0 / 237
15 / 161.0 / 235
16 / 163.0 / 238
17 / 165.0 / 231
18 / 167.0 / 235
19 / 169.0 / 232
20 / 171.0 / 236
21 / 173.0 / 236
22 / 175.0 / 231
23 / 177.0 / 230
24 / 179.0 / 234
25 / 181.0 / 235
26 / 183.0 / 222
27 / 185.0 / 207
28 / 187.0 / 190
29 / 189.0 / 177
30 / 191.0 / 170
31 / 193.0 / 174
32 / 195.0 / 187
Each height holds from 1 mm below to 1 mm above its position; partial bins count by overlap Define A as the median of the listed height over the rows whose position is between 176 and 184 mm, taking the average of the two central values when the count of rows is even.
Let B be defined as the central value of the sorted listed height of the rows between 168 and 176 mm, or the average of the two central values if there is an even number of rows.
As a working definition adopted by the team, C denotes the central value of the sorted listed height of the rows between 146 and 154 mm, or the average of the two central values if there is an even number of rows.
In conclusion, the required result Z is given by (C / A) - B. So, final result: -233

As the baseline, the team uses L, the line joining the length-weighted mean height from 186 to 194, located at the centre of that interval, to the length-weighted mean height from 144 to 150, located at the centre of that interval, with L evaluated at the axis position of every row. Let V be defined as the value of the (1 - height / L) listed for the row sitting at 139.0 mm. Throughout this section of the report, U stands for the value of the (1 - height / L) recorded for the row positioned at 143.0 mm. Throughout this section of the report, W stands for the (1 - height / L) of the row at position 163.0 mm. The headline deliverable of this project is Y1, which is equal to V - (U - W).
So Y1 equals 0.0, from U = 0.05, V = 0.11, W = -0.11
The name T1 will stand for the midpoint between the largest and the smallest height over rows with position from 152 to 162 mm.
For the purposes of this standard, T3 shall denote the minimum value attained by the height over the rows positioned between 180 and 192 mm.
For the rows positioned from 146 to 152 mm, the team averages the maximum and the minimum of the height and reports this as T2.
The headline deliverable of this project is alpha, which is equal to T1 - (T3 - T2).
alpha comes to 302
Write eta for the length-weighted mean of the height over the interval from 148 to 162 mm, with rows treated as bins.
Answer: 236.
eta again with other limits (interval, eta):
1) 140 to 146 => 233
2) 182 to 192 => 193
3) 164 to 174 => 234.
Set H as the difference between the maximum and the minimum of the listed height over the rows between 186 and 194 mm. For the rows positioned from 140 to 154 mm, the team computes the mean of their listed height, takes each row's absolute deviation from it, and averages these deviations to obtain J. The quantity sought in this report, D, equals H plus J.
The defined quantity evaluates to 24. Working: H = 20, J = 4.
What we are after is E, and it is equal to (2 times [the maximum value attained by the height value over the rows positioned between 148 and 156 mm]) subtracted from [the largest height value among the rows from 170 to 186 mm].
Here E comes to -240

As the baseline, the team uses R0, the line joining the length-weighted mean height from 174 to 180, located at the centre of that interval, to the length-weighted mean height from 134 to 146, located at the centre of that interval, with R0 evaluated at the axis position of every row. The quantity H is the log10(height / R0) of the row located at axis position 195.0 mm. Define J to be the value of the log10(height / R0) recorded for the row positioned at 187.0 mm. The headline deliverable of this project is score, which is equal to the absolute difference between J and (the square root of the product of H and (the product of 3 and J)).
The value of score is 0.255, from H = -0.100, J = -0.090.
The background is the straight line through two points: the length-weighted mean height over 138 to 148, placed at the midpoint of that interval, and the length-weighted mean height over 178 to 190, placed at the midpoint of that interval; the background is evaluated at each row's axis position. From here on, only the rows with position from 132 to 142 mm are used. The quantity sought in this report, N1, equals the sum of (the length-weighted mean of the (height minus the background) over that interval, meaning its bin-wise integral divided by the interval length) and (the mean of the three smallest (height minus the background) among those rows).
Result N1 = -45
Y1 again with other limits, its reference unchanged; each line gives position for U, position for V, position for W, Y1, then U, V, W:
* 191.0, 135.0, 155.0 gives 0.1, 0.04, 0.20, -0.03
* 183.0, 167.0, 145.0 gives 0.1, -0.18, -0.12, 0.00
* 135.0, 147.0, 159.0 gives -0.3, 0.20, 0.01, -0.07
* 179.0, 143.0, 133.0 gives 0.5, -0.21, 0.05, 0.20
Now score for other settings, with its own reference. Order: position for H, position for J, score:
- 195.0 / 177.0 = 0.034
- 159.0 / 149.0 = 0.013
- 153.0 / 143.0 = 0.016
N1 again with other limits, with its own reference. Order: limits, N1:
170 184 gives 32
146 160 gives 18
